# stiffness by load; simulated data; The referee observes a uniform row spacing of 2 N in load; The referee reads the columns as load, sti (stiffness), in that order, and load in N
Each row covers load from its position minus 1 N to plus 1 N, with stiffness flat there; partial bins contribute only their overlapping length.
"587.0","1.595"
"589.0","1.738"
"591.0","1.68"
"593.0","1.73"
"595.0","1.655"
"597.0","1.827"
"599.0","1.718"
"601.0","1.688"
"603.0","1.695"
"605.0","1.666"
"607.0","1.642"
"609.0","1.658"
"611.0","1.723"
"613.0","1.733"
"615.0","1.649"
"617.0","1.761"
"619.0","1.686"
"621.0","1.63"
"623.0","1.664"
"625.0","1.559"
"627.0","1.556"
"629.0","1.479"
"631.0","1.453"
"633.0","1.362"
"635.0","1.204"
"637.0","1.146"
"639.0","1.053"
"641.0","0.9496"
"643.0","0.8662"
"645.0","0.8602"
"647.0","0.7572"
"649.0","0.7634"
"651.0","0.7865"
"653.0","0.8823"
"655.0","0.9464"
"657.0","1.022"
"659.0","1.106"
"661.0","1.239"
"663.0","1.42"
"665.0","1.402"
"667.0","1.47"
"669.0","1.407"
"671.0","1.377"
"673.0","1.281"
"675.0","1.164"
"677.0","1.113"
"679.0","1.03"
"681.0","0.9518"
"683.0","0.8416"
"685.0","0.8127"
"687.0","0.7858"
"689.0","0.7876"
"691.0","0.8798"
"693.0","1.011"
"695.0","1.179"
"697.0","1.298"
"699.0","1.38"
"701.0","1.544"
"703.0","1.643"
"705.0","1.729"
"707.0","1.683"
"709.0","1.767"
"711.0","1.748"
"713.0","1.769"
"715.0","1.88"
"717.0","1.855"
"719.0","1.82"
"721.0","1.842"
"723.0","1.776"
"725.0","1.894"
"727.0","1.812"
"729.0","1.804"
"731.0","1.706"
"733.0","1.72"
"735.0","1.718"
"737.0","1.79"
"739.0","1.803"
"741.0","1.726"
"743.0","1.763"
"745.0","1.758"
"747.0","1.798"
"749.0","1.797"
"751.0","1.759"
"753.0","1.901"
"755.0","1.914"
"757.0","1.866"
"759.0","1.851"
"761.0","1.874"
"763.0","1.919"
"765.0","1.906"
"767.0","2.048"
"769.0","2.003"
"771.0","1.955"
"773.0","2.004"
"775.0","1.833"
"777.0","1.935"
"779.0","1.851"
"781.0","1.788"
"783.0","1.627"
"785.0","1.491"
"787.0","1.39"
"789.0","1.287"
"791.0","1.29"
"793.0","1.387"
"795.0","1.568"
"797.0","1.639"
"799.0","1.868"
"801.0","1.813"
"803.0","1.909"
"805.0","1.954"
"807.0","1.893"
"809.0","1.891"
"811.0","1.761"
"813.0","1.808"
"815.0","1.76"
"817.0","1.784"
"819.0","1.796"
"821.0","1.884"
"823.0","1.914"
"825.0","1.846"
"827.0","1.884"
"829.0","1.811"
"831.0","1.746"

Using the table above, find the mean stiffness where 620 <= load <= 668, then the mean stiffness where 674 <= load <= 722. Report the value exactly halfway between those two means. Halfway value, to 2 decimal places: 1.27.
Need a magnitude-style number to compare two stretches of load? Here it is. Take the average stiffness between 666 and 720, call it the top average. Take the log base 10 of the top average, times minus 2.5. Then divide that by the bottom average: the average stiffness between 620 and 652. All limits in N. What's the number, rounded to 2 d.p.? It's -0.27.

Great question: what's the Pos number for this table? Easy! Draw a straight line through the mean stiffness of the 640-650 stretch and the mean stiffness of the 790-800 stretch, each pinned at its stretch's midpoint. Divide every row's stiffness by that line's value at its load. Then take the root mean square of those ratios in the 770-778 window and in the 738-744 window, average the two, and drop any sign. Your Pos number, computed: 1.35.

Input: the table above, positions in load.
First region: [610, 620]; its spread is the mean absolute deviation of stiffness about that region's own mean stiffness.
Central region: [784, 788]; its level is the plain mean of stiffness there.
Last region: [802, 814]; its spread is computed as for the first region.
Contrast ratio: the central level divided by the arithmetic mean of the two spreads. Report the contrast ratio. 32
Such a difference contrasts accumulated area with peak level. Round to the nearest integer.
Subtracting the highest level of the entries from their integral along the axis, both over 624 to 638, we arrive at 18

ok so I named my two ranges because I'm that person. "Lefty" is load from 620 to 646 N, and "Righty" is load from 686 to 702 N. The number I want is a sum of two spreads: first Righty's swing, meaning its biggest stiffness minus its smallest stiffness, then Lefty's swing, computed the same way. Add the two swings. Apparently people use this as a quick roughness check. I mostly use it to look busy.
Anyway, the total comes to 1.6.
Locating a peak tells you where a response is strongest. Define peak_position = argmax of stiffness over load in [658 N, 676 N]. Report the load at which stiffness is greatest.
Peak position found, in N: 667.0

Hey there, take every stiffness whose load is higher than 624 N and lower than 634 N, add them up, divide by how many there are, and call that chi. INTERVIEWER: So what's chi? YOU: 1.5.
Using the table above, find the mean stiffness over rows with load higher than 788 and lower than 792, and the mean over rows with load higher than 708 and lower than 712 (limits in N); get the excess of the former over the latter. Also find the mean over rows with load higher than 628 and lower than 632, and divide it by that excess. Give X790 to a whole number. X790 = -3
